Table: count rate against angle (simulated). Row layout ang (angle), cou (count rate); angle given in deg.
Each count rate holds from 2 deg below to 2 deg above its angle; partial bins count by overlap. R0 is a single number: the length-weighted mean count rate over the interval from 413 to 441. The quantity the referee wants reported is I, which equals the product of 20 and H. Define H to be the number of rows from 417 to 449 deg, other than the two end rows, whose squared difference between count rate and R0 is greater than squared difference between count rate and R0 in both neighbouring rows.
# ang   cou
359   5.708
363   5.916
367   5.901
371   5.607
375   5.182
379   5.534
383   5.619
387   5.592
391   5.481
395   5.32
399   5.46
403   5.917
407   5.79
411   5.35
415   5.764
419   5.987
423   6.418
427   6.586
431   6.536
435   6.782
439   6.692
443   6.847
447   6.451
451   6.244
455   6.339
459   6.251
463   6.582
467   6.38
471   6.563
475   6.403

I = 60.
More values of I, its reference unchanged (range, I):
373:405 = 20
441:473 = 40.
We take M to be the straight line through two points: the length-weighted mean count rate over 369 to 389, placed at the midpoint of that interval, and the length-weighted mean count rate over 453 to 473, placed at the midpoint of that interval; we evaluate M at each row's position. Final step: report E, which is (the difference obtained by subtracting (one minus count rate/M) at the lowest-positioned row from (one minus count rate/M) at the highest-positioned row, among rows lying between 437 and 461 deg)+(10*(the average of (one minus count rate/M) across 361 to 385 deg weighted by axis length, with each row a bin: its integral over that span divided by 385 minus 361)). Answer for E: -0.2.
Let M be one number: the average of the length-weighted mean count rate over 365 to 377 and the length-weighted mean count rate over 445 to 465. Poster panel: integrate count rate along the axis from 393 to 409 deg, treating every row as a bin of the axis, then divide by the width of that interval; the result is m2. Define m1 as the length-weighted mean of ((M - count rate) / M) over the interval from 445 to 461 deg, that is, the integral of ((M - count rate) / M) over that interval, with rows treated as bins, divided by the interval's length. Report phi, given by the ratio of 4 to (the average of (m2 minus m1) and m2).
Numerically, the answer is 0.71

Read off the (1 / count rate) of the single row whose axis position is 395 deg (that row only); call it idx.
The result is 0.188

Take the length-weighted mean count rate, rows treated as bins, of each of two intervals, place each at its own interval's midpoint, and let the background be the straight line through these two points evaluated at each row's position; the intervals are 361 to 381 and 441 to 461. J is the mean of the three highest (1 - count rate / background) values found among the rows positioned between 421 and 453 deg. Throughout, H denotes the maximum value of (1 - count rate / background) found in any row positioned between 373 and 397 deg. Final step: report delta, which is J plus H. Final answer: 0.085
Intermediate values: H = 0.093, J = -0.009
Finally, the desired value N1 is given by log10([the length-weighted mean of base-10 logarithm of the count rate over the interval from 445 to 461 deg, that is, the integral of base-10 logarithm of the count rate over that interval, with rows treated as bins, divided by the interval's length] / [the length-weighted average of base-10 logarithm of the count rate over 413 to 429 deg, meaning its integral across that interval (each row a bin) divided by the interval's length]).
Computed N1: 0.005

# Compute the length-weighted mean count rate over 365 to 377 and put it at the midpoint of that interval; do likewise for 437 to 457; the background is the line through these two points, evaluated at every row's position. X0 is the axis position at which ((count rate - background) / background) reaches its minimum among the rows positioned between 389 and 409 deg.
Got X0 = 395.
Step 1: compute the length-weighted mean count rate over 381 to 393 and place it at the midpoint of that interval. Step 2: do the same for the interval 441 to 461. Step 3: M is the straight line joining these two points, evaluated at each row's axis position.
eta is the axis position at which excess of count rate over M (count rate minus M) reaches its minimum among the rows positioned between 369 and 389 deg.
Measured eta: 375 deg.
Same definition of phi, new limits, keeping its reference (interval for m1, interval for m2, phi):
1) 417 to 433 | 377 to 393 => 0.72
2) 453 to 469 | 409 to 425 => 0.68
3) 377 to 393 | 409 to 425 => 0.68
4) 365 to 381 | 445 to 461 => 0.64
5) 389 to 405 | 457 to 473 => 0.62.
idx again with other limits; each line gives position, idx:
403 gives 0.169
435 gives 0.147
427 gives 0.152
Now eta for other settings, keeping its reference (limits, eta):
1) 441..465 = 459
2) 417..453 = 451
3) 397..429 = 411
